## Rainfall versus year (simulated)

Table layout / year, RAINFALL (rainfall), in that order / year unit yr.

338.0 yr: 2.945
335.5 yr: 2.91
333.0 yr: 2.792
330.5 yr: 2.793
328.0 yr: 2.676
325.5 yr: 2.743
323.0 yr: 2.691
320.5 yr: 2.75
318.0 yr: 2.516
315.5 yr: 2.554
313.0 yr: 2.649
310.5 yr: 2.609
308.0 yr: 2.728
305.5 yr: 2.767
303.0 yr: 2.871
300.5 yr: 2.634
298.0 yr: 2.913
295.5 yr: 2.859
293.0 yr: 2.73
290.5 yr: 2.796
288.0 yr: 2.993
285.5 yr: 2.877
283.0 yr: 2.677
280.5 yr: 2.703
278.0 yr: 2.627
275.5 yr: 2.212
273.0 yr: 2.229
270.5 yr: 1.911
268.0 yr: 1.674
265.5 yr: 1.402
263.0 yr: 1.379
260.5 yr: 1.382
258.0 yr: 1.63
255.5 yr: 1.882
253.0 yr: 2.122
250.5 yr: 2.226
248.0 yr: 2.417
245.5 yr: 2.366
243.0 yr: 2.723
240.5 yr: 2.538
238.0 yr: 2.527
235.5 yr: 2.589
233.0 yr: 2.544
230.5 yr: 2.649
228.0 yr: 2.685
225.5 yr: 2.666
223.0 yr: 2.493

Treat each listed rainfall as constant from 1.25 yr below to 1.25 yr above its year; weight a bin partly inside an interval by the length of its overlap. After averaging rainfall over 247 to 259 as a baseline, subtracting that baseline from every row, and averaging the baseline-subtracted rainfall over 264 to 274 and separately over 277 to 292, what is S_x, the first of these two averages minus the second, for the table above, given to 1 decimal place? -1.0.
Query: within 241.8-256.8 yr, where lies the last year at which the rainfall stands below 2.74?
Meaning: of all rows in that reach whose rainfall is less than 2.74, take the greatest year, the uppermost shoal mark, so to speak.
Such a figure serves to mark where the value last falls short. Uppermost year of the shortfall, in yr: 255.5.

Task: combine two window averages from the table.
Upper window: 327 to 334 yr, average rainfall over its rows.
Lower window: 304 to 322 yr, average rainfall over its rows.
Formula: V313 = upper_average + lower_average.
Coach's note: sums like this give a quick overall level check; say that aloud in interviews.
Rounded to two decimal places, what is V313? 5.41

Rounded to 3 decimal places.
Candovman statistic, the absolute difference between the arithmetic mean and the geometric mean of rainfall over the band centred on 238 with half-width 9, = 0.002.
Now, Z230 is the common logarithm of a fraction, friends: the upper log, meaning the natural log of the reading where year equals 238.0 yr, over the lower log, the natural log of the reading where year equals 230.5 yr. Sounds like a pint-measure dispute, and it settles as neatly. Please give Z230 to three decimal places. -0.022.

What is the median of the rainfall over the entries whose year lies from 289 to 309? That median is 2.78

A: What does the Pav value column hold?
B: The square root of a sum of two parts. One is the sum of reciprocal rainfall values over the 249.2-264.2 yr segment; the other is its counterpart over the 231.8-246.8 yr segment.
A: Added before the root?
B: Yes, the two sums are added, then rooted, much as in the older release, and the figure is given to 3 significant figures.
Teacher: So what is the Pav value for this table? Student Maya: 2.42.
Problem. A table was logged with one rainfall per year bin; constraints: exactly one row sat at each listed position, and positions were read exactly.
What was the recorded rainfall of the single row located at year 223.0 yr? 2.493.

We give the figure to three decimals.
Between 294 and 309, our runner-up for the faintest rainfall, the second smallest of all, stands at 2.728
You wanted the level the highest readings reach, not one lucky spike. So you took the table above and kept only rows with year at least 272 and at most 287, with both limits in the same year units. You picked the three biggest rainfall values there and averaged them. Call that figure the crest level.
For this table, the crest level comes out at 2.75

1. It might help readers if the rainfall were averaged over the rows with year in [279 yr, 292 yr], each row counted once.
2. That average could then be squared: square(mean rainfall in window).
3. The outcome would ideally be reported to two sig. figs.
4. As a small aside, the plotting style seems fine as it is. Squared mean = 7.9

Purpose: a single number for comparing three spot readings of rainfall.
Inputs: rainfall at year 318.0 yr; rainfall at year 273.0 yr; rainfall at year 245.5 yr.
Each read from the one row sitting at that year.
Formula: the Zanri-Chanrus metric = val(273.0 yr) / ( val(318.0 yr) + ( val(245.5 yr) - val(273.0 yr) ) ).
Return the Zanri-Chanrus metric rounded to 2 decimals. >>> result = 0.84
